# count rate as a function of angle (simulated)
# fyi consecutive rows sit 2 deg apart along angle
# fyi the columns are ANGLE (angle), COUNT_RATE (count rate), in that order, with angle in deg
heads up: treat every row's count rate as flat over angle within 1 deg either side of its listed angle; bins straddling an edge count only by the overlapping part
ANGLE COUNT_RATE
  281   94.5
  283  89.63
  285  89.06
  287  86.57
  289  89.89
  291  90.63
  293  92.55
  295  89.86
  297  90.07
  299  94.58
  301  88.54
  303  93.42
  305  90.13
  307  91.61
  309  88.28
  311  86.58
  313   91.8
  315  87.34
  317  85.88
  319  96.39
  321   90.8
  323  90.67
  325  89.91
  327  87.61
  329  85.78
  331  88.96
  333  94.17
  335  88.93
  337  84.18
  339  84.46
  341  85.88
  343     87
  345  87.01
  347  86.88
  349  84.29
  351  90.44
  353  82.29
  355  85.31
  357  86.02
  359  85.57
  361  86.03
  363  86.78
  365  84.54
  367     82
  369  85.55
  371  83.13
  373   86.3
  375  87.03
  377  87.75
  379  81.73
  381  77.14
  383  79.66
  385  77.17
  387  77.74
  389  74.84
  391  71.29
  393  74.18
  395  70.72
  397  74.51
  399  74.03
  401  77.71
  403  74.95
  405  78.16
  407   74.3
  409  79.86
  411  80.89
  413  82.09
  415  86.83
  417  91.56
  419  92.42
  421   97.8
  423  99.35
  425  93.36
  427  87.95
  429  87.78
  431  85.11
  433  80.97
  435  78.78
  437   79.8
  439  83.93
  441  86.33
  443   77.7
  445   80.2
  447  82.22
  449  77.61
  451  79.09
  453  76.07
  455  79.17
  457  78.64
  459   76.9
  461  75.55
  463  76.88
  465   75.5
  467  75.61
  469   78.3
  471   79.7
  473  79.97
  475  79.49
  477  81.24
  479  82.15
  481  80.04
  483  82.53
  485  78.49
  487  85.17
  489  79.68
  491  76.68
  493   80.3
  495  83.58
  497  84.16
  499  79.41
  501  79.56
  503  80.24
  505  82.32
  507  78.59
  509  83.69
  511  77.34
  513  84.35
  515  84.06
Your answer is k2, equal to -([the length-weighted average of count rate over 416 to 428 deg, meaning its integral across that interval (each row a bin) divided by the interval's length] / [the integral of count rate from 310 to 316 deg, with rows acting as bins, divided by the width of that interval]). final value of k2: -1.058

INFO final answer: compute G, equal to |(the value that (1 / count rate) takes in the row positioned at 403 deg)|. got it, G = 0.0133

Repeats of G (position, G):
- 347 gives 0.0115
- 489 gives 0.0126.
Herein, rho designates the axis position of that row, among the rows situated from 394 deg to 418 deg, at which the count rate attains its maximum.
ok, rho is 417 deg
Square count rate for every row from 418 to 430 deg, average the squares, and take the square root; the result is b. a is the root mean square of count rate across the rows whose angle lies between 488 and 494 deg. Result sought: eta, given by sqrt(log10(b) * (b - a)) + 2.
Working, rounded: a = 79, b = 93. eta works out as 7.3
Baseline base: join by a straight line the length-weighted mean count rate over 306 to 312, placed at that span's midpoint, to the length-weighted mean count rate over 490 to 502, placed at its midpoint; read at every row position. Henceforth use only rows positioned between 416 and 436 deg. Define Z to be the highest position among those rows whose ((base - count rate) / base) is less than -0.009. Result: 431 deg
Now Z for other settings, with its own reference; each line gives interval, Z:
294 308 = 307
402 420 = 419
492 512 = 509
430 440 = 439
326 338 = 335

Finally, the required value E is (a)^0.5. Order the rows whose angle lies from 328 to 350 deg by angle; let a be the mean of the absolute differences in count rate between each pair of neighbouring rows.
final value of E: 1.55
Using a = 2.39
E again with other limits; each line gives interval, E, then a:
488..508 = 1.56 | 2.43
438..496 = 1.61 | 2.59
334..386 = 1.56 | 2.44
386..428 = 1.83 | 3.35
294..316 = 1.87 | 3.51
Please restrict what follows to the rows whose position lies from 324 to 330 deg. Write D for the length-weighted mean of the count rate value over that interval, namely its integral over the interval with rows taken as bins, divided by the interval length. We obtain 88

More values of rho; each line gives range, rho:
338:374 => 351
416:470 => 423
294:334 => 319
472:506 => 487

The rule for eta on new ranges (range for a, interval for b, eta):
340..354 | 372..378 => 3.2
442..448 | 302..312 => 6.4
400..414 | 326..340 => 6.3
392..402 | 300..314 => 7.6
